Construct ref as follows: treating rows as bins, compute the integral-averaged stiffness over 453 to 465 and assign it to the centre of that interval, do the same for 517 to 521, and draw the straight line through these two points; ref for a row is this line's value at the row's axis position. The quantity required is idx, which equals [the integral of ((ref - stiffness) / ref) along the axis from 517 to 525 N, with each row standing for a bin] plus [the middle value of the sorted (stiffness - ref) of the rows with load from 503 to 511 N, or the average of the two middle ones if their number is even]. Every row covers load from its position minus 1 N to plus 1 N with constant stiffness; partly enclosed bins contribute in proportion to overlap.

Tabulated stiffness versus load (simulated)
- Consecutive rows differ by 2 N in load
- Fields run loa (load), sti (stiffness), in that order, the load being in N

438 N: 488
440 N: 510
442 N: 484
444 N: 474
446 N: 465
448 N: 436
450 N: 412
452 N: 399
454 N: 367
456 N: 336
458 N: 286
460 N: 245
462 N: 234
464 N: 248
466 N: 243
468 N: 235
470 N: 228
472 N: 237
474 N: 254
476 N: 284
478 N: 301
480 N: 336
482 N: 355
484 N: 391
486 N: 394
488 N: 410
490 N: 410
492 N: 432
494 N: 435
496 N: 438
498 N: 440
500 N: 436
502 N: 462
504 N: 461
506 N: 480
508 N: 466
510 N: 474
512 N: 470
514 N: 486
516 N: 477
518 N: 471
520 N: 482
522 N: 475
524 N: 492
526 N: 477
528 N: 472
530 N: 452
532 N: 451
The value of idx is 29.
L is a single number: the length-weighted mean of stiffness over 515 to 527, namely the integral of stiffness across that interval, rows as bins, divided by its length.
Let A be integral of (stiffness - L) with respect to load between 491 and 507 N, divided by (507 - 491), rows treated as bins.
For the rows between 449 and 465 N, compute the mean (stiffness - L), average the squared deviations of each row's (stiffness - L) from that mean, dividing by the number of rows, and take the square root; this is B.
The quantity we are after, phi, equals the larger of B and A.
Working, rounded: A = -31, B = 67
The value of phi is 67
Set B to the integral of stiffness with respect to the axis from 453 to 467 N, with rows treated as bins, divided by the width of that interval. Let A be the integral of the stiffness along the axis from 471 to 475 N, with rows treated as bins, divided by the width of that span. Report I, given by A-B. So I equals -34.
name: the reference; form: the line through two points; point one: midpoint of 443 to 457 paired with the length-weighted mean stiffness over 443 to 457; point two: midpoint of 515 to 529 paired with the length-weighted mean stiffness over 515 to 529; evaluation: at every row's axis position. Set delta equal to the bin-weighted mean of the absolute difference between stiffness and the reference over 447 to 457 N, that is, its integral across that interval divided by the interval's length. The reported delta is 35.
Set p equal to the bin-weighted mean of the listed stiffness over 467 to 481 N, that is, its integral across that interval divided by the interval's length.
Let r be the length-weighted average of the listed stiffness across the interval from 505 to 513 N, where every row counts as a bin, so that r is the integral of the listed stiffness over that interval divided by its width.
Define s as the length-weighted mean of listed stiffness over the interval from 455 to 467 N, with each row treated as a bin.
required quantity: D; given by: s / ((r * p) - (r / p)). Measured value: 0.0021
